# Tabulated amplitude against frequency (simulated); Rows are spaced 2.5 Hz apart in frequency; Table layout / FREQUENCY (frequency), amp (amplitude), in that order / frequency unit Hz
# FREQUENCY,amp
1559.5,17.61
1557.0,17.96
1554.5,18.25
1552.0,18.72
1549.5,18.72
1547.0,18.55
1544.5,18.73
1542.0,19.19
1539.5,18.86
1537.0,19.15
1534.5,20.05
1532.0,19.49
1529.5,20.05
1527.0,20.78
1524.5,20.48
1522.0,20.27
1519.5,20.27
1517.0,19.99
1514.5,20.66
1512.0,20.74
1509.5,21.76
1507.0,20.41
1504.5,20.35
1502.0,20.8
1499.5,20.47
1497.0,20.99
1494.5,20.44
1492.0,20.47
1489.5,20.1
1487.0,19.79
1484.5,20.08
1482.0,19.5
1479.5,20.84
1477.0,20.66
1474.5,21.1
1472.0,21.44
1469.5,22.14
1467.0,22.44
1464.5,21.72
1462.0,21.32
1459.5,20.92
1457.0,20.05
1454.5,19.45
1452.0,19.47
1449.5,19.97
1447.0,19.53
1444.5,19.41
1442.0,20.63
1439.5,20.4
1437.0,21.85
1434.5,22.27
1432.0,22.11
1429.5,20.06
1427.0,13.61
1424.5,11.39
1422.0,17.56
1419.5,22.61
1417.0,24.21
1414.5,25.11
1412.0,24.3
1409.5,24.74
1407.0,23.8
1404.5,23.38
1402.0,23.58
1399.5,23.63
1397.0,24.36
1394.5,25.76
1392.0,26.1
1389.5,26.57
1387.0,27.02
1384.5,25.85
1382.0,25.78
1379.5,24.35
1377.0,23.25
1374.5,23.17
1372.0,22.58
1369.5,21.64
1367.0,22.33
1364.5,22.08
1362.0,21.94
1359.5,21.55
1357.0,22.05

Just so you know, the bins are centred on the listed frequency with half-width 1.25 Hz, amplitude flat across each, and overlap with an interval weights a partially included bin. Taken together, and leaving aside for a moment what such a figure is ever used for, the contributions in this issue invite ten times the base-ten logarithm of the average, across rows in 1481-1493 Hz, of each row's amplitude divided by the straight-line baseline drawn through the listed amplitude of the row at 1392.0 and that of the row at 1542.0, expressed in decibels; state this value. -0.36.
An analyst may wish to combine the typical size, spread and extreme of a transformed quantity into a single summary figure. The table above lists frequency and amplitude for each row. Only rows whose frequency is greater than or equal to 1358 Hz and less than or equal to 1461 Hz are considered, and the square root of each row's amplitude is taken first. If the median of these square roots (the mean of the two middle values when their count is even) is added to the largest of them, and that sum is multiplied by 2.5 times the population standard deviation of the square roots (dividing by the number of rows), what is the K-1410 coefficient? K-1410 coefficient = 8.8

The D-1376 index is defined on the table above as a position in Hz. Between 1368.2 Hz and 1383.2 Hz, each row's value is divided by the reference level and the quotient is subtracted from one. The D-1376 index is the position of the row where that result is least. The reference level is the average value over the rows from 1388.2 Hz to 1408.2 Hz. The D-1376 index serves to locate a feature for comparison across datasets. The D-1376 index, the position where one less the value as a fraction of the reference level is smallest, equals 1382.0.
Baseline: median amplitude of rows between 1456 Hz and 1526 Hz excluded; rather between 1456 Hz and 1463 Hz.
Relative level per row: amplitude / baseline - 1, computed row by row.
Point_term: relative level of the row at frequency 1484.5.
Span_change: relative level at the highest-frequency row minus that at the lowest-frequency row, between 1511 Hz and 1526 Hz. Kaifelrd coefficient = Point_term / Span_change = 3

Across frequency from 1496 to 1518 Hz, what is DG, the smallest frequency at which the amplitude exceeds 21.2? 1509.5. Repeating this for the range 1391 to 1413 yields 1392.0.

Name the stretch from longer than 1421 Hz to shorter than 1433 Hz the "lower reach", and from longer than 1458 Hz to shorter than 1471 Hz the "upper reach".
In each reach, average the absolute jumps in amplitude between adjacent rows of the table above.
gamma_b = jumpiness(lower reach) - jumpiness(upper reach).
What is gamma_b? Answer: 3.8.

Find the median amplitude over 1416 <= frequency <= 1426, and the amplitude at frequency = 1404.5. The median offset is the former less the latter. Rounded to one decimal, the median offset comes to -3.3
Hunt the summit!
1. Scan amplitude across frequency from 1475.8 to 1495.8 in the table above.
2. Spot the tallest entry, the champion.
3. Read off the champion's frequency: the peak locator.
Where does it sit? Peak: 1479.5 Hz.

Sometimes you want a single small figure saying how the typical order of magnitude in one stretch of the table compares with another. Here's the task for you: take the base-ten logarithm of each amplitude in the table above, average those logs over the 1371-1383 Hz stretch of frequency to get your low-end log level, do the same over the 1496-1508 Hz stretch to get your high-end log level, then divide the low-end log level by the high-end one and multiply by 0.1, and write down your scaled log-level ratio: 0.105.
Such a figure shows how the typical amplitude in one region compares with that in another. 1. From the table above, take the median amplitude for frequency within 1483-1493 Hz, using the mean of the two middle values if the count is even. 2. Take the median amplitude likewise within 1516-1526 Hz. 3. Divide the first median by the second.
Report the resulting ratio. 0.99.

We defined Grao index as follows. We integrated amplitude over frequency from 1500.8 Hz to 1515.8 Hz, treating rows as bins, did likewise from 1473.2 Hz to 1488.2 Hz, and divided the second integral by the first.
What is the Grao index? 0.98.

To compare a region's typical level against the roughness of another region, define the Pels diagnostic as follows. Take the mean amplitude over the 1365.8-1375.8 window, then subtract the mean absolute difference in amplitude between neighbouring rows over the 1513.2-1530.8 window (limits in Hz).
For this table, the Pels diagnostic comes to 22.1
